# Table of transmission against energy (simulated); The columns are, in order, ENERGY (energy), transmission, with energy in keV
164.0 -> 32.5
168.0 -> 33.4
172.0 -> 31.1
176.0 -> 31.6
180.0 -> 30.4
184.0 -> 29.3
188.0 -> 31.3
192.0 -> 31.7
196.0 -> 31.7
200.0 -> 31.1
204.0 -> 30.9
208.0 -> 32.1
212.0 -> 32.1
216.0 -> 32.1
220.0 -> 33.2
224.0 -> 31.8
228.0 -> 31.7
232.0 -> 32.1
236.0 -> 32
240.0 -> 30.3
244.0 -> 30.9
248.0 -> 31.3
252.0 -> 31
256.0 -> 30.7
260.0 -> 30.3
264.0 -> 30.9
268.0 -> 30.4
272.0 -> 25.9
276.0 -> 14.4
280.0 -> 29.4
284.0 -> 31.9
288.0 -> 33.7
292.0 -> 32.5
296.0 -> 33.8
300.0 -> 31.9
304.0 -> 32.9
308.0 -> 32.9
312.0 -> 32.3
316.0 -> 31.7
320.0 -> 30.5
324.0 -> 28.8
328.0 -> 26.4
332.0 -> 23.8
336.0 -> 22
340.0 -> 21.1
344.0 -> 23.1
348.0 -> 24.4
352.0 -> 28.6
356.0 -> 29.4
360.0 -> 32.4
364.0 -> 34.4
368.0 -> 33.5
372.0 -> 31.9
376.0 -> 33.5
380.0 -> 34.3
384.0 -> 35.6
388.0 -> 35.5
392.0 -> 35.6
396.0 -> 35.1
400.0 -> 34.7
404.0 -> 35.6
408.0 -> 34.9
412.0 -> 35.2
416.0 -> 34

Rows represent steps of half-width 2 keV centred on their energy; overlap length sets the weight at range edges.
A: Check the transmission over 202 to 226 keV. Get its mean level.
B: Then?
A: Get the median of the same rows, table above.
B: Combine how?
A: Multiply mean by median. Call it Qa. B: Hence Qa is 1028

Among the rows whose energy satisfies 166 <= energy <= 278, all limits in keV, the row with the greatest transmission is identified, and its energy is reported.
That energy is 168.0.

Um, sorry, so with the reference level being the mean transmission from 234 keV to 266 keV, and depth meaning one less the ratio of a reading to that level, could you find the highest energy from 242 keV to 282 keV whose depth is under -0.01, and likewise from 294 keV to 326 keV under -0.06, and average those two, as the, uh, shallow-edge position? 278 keV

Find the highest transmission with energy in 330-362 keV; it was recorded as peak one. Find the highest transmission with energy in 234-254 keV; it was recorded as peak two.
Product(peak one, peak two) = 1037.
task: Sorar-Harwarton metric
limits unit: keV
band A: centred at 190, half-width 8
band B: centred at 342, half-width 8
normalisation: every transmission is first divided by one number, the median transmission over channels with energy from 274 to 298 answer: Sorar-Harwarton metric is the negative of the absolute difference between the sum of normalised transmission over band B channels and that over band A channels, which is -1.04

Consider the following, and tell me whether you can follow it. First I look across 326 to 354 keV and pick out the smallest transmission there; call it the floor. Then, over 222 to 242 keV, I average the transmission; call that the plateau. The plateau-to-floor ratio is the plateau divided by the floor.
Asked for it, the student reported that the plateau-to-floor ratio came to 1.50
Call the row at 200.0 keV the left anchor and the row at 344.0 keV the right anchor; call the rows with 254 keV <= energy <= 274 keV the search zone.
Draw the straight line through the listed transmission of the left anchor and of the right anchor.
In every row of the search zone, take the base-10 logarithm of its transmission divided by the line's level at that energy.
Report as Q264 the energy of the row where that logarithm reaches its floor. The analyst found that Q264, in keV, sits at 272.0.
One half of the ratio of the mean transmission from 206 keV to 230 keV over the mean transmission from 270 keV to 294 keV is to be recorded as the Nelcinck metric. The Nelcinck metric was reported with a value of 0.58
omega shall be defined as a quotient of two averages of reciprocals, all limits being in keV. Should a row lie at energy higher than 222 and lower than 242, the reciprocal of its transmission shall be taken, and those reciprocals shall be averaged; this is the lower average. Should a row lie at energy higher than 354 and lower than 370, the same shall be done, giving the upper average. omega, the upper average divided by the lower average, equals 0.98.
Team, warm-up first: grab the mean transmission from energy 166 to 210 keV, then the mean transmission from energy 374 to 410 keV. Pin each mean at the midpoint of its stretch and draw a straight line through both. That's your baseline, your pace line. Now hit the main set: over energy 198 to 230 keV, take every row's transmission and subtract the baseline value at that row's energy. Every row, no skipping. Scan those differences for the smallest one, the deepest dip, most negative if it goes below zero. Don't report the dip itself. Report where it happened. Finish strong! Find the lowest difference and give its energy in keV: 204.0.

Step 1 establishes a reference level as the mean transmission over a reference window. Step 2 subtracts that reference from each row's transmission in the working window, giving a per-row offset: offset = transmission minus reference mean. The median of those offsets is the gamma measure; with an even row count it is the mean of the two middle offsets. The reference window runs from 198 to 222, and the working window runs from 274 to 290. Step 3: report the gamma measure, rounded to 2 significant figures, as -1.3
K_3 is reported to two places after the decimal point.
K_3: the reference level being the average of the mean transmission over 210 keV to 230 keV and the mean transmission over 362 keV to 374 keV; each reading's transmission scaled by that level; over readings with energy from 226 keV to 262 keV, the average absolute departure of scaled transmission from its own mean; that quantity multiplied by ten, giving 0.17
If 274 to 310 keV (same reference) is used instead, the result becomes 1.15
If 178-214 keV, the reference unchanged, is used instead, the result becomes 0.20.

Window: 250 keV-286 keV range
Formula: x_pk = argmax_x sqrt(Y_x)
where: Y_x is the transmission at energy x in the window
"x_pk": 284.0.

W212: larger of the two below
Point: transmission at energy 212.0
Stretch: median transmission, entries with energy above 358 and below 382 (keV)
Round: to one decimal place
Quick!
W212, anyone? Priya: 33.5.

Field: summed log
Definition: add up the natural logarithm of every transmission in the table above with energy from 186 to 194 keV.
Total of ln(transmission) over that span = 6.90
